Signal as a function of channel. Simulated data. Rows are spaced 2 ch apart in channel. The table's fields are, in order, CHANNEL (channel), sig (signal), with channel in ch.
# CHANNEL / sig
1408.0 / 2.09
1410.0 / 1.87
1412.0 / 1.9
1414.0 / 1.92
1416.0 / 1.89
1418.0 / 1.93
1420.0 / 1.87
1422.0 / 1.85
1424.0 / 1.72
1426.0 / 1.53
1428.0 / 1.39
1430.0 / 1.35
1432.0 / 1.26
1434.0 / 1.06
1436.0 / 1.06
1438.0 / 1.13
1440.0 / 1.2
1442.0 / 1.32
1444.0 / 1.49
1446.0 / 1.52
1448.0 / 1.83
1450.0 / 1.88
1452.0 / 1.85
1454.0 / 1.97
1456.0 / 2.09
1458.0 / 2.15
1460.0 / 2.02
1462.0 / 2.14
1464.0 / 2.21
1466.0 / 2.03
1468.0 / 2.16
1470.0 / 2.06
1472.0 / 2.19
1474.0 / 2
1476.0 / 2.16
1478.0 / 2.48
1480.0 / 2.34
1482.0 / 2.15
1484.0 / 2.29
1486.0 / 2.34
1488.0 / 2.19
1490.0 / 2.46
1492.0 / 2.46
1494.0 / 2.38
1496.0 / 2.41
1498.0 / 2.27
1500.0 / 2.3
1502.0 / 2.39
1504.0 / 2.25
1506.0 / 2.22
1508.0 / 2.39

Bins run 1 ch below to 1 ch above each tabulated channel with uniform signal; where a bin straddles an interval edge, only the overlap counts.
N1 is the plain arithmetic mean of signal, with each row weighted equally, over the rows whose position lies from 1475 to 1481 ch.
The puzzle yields 2.33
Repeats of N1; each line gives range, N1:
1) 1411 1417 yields 1.90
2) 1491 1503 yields 2.37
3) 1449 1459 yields 1.99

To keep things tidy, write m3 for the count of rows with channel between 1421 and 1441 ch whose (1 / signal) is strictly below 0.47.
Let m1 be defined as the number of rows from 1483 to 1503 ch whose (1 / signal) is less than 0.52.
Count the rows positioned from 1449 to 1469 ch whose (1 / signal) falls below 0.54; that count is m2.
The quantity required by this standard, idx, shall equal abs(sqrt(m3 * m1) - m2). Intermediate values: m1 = 10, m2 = 9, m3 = 0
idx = 9.0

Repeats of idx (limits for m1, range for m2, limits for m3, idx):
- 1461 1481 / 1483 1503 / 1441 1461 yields 6.8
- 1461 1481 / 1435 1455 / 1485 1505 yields 8.0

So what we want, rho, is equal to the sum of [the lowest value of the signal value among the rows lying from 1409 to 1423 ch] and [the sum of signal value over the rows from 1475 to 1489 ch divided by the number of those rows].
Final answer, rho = 4.13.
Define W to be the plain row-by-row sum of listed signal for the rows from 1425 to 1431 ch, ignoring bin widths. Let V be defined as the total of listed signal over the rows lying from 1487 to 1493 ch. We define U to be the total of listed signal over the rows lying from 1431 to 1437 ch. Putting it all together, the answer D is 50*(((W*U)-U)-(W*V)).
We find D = -965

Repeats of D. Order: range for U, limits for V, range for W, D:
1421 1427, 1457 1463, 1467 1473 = -643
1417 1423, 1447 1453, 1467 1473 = -254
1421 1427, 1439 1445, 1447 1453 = 48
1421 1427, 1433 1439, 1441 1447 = 146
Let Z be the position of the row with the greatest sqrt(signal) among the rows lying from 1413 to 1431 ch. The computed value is 1418.0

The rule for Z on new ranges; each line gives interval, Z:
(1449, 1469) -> 1464.0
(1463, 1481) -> 1478.0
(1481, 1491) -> 1490.0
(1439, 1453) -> 1450.0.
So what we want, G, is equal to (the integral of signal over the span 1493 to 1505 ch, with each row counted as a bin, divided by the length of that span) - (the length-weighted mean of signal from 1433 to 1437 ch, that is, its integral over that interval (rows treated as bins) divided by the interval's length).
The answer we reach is 1.3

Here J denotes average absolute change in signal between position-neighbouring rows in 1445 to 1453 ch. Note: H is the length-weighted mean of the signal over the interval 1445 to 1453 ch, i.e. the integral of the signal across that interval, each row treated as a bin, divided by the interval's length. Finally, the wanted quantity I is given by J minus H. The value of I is -1.6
